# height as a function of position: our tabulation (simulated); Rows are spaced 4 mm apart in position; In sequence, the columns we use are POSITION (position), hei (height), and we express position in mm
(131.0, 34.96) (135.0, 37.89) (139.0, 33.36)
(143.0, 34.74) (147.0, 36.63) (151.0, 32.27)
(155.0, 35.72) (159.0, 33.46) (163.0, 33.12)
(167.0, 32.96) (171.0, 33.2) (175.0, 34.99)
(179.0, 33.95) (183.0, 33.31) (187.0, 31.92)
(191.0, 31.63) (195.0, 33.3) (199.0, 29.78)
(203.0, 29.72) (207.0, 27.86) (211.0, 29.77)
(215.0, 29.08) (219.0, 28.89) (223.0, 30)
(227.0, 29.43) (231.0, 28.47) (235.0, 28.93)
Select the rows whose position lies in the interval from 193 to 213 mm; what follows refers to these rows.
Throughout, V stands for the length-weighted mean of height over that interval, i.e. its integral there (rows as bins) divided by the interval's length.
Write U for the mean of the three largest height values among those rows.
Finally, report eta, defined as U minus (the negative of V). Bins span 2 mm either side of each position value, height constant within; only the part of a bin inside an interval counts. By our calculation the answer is 61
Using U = 31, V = 30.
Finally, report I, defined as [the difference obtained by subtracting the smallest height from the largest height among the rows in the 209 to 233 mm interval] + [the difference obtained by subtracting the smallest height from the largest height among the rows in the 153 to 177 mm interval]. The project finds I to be 4.3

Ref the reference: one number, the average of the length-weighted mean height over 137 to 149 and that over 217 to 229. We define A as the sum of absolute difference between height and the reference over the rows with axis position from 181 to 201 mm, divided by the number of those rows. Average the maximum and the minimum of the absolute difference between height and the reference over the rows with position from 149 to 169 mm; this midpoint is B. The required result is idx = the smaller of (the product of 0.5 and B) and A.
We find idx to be 0.9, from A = 1.1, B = 1.8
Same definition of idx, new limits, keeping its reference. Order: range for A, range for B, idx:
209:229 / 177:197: 0.5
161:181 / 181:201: 0.7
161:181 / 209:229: 1.4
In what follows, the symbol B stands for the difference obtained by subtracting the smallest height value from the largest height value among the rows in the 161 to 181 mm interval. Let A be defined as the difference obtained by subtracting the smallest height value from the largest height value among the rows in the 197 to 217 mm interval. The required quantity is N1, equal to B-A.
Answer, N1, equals 0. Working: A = 1.9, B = 2.0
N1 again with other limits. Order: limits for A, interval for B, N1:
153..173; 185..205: 1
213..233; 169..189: 2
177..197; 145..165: 2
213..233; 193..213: 4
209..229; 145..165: 3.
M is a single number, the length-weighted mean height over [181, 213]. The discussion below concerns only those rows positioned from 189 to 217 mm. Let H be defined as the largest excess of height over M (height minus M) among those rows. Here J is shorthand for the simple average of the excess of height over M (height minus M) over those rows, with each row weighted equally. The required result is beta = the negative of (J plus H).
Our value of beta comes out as -1.6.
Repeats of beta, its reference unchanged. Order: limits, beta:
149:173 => -7.4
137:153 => -9.1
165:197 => -6.3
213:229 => 2.5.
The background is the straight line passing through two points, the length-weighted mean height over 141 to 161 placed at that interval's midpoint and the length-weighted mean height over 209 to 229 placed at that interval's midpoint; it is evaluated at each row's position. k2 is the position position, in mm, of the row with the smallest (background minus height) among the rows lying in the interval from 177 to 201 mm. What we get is 195.0 mm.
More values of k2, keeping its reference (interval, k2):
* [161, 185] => 175.0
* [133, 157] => 135.0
